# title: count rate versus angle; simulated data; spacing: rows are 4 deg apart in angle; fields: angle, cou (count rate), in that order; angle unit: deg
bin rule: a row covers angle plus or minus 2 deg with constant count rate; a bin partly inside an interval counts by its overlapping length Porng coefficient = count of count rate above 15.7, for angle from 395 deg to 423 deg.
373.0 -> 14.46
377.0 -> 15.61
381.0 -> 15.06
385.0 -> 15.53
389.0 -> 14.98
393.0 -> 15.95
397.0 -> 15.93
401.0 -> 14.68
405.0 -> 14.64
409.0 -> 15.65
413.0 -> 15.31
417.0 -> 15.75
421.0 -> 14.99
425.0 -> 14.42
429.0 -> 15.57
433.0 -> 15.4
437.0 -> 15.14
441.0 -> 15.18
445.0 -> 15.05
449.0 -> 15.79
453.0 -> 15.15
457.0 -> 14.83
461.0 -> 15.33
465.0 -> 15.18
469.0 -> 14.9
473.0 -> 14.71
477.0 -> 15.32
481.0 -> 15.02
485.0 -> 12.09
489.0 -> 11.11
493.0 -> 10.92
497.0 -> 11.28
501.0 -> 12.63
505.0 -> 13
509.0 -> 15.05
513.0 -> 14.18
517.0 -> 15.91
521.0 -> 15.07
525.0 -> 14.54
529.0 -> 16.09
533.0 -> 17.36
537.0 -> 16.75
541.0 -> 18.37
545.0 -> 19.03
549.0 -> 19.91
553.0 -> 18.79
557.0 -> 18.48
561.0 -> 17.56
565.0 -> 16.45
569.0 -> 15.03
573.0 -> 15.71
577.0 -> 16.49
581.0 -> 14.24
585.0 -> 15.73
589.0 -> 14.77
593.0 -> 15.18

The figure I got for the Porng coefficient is 2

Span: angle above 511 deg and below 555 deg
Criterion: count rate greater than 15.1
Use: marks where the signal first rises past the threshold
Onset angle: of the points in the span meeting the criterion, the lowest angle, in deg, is 517.0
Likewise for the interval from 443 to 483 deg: 449.0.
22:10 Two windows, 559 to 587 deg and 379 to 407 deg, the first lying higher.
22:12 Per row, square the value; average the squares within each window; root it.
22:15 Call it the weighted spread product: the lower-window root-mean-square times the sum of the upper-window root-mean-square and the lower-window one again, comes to 476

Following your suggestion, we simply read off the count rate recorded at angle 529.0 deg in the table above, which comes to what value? 16.09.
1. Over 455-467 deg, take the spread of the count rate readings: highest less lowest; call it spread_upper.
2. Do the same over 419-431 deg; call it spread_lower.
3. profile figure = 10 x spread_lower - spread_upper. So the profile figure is 11.0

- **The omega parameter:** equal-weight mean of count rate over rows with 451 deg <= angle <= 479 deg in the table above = 15.1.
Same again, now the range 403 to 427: 15.1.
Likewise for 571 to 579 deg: 16.1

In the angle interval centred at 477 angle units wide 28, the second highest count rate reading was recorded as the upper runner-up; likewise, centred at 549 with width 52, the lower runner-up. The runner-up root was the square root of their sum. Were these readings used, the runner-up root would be 5.85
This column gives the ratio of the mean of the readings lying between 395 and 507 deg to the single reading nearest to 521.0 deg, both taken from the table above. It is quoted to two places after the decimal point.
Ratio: 0.96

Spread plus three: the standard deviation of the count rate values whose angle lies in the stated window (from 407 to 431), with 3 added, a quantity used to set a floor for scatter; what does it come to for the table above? 3.5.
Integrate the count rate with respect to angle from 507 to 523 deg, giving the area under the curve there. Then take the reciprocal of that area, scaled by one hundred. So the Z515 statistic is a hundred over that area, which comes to 0.415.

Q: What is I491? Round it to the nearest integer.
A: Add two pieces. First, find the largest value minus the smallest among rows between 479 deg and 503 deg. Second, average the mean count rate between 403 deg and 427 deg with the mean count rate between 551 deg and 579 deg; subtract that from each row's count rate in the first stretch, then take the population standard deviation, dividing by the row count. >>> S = 6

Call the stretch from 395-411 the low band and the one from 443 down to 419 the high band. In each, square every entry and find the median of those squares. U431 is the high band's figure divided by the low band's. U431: 1.00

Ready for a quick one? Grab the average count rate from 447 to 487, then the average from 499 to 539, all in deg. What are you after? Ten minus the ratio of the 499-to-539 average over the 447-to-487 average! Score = 8.98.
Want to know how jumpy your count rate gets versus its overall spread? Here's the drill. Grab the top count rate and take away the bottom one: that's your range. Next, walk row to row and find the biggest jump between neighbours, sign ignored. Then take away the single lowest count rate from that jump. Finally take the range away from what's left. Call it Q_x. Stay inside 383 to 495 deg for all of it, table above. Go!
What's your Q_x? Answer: -13.0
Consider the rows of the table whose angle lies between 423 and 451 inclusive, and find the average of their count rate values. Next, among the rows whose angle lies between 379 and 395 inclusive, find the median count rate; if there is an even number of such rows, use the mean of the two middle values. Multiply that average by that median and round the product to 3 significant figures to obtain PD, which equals 233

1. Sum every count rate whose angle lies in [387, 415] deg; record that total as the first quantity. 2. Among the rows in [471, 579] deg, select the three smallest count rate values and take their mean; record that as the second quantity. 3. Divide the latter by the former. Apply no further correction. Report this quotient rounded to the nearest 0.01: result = 0.10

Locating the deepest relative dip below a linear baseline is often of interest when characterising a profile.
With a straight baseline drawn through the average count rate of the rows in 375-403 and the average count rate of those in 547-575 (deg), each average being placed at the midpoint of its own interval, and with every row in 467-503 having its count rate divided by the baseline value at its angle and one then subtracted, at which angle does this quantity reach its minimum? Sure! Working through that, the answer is 493.0 deg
